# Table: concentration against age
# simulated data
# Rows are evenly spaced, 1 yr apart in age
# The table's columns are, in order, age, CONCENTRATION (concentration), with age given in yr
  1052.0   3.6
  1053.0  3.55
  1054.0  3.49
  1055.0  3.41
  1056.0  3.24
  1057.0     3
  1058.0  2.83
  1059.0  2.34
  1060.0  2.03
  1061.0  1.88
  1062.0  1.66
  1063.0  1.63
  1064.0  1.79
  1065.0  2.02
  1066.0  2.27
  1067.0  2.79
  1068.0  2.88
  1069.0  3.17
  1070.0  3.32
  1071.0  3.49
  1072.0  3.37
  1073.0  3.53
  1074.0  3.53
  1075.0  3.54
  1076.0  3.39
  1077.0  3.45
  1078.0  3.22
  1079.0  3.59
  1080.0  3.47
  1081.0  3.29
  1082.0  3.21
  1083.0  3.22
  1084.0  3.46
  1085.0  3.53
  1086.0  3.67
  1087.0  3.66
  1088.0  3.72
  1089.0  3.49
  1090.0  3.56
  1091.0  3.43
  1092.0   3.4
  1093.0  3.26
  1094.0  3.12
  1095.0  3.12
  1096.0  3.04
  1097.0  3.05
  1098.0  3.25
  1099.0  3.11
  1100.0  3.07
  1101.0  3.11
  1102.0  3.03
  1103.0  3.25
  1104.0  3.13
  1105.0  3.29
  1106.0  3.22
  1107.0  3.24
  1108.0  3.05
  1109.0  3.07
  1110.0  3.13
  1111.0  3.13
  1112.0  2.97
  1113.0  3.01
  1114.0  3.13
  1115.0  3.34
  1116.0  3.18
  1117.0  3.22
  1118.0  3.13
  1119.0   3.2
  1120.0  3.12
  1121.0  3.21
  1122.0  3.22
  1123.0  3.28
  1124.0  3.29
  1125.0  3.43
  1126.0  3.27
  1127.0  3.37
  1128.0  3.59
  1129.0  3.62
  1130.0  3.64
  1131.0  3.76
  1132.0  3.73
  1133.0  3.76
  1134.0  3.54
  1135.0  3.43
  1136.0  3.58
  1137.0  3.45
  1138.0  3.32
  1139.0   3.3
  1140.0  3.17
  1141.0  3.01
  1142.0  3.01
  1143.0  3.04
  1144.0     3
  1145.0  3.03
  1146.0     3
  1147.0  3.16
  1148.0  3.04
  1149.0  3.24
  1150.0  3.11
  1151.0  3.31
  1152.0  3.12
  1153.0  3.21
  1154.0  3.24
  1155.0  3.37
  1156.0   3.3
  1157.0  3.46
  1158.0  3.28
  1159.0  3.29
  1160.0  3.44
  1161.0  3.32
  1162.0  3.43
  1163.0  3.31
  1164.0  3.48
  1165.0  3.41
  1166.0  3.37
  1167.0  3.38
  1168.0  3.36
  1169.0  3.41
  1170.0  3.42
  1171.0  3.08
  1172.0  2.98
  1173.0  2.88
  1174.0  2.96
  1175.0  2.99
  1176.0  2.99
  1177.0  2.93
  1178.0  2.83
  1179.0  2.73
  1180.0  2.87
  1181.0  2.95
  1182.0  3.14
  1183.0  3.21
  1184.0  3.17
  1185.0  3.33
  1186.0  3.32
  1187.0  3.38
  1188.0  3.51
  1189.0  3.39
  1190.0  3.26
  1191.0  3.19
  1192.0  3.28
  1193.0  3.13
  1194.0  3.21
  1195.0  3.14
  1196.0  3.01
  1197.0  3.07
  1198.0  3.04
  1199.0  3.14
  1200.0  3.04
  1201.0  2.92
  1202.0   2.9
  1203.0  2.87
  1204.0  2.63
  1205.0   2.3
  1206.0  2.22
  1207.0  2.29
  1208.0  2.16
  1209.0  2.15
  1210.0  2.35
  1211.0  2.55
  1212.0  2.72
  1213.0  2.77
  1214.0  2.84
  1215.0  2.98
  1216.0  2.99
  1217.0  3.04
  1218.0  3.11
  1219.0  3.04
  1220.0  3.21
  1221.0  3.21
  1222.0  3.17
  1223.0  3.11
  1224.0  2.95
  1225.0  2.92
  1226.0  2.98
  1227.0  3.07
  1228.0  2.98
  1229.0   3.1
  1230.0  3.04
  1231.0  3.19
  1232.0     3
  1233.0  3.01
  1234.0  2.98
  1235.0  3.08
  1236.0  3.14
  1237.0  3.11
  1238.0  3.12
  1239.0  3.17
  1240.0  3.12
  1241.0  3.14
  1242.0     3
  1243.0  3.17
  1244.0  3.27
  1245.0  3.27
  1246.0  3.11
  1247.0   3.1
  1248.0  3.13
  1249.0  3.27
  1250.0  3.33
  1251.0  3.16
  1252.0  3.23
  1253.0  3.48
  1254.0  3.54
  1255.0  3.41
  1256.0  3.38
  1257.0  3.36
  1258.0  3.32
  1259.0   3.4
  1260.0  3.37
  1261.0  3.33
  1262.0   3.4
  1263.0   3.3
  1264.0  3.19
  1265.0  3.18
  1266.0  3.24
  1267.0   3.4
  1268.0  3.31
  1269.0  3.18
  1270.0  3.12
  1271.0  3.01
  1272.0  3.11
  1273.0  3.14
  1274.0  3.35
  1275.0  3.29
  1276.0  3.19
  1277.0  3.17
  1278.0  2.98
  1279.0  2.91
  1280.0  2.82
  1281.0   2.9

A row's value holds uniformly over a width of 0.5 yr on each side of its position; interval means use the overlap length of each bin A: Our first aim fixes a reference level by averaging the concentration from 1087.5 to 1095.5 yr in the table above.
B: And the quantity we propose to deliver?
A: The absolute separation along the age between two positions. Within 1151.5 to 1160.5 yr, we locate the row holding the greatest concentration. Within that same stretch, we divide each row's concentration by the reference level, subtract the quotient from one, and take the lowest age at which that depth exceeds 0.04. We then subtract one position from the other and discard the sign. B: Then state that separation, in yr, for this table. 5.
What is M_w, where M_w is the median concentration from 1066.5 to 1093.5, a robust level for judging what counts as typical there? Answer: 3.45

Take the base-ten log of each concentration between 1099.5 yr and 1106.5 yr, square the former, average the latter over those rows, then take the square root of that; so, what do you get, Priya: 0.499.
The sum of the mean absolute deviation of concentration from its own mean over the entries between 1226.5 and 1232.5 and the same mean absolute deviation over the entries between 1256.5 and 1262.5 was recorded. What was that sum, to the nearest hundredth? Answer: 0.08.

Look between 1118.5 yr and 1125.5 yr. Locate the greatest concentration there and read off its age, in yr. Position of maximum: 1125.0 yr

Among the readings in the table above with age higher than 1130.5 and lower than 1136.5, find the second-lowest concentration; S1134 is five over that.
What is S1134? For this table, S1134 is 1.41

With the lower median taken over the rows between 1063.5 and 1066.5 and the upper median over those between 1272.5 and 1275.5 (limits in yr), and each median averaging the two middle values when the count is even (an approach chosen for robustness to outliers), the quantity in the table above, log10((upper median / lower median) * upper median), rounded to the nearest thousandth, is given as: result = 0.729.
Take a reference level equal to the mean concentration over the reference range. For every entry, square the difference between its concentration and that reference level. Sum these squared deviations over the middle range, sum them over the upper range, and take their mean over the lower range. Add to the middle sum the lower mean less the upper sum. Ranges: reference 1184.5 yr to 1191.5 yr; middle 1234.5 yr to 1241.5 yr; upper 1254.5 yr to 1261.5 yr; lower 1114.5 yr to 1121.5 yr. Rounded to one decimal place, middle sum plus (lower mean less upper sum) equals 0.3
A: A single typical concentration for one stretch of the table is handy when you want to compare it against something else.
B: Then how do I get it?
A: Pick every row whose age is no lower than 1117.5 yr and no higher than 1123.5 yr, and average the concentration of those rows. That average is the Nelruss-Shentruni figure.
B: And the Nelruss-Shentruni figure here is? 3.2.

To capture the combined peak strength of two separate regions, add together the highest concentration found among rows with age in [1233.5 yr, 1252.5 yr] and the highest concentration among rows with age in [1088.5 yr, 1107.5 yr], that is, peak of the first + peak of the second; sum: 6.89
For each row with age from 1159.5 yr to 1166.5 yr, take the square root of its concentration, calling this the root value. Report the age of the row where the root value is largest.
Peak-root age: 1164.0 yr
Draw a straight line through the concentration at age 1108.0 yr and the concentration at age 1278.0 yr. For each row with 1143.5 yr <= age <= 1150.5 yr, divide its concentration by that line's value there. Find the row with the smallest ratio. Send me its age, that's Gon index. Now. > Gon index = 1144.0 yr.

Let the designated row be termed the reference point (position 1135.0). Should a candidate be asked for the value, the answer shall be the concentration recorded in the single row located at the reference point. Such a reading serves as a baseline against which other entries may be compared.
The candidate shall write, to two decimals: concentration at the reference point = 3.43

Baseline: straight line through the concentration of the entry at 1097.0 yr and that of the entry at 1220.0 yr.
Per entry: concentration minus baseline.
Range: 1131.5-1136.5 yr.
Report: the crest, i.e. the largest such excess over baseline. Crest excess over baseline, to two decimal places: 0.66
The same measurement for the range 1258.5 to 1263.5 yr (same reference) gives 0.14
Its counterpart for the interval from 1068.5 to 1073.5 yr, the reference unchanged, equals 0.51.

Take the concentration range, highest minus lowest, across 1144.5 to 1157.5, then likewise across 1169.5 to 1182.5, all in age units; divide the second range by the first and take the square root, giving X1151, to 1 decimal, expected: 1.2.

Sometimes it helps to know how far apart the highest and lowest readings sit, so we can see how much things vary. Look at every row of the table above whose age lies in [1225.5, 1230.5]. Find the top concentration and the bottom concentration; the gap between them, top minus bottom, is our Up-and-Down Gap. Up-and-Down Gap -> 0.12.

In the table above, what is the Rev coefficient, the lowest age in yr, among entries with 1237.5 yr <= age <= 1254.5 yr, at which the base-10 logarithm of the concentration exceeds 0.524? 1253.0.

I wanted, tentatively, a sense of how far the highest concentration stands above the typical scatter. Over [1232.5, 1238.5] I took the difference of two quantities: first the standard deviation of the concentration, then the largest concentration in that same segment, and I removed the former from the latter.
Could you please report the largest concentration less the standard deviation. 3.08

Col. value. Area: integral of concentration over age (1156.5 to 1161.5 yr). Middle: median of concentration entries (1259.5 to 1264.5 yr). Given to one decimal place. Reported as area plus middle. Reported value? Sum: 20.1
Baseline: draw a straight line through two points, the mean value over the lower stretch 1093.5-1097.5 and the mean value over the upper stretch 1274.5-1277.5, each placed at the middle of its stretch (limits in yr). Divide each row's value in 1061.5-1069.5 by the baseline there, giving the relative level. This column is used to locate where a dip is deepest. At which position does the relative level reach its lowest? 1063.0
